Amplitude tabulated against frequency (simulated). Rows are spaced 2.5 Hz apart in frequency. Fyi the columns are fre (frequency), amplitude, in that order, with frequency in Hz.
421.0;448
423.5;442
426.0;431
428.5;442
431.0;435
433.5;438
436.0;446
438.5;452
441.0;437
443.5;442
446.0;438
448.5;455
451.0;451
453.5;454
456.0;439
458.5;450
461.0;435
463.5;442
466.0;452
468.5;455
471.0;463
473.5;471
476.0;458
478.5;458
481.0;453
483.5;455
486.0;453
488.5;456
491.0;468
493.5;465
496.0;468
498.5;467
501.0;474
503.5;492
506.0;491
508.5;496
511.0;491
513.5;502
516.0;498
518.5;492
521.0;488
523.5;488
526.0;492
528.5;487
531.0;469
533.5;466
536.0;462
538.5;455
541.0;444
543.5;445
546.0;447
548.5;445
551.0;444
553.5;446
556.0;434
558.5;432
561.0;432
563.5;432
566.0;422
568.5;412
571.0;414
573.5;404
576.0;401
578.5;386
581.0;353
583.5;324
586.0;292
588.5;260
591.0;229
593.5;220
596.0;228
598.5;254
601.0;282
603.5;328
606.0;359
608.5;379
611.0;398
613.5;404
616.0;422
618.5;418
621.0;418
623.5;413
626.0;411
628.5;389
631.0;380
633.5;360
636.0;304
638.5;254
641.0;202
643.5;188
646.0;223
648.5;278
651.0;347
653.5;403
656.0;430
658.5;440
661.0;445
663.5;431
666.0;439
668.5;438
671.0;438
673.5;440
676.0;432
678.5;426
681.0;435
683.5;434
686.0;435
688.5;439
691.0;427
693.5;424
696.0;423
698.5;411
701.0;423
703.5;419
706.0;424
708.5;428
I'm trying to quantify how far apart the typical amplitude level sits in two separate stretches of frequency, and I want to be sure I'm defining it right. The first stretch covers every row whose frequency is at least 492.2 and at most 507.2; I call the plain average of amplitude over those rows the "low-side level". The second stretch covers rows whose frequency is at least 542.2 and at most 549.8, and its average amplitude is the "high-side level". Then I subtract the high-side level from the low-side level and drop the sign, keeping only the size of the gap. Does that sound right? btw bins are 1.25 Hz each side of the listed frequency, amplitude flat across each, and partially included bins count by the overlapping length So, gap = 30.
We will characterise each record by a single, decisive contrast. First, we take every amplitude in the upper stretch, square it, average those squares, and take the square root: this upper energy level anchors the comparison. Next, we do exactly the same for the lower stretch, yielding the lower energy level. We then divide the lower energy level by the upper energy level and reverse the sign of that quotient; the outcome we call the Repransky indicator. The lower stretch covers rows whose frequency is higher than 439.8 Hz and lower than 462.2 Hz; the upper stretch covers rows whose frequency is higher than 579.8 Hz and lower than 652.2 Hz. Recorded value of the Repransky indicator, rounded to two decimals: -1.35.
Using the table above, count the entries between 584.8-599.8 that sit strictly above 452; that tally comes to 0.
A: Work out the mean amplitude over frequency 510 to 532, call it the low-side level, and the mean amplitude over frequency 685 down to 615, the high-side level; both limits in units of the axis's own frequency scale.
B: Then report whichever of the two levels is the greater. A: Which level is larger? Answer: 490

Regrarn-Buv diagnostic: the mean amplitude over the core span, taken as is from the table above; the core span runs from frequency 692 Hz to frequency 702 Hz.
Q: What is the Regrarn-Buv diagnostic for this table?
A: 420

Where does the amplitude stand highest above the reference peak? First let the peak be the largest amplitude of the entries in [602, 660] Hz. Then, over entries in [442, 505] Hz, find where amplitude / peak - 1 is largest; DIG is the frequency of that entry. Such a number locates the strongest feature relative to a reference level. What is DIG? 503.5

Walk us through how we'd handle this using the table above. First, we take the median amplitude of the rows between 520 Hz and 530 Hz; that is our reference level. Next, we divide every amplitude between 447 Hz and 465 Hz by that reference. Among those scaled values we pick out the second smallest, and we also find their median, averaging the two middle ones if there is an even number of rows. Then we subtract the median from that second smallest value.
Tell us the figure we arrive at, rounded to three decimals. -0.023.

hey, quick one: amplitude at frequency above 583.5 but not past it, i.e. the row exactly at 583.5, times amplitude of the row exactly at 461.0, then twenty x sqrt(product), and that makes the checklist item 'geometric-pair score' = 7508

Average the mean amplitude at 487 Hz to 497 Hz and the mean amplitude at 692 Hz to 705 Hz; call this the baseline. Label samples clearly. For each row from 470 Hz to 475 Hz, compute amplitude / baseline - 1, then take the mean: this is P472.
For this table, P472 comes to 0.06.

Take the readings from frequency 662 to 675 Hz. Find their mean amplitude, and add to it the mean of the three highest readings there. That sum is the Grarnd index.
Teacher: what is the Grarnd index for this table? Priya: 876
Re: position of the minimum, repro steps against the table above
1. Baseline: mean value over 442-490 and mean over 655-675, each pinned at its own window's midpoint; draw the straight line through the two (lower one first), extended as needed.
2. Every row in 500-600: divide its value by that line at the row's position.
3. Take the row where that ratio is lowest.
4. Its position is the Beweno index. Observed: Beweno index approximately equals 593.5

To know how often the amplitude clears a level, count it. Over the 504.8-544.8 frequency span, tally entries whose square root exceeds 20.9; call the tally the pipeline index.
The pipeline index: 16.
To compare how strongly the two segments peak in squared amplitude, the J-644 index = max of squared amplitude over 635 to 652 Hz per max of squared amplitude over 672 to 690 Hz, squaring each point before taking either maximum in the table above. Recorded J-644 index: 0.6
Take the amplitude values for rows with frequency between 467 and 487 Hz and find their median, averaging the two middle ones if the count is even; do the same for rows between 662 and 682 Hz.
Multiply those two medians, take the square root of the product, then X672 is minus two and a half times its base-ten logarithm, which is -6.62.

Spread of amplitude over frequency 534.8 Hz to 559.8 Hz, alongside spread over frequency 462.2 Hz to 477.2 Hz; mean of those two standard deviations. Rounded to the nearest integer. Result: 9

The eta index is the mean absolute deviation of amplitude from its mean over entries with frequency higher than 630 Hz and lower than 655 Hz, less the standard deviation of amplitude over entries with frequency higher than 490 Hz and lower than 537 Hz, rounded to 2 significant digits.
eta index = 52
